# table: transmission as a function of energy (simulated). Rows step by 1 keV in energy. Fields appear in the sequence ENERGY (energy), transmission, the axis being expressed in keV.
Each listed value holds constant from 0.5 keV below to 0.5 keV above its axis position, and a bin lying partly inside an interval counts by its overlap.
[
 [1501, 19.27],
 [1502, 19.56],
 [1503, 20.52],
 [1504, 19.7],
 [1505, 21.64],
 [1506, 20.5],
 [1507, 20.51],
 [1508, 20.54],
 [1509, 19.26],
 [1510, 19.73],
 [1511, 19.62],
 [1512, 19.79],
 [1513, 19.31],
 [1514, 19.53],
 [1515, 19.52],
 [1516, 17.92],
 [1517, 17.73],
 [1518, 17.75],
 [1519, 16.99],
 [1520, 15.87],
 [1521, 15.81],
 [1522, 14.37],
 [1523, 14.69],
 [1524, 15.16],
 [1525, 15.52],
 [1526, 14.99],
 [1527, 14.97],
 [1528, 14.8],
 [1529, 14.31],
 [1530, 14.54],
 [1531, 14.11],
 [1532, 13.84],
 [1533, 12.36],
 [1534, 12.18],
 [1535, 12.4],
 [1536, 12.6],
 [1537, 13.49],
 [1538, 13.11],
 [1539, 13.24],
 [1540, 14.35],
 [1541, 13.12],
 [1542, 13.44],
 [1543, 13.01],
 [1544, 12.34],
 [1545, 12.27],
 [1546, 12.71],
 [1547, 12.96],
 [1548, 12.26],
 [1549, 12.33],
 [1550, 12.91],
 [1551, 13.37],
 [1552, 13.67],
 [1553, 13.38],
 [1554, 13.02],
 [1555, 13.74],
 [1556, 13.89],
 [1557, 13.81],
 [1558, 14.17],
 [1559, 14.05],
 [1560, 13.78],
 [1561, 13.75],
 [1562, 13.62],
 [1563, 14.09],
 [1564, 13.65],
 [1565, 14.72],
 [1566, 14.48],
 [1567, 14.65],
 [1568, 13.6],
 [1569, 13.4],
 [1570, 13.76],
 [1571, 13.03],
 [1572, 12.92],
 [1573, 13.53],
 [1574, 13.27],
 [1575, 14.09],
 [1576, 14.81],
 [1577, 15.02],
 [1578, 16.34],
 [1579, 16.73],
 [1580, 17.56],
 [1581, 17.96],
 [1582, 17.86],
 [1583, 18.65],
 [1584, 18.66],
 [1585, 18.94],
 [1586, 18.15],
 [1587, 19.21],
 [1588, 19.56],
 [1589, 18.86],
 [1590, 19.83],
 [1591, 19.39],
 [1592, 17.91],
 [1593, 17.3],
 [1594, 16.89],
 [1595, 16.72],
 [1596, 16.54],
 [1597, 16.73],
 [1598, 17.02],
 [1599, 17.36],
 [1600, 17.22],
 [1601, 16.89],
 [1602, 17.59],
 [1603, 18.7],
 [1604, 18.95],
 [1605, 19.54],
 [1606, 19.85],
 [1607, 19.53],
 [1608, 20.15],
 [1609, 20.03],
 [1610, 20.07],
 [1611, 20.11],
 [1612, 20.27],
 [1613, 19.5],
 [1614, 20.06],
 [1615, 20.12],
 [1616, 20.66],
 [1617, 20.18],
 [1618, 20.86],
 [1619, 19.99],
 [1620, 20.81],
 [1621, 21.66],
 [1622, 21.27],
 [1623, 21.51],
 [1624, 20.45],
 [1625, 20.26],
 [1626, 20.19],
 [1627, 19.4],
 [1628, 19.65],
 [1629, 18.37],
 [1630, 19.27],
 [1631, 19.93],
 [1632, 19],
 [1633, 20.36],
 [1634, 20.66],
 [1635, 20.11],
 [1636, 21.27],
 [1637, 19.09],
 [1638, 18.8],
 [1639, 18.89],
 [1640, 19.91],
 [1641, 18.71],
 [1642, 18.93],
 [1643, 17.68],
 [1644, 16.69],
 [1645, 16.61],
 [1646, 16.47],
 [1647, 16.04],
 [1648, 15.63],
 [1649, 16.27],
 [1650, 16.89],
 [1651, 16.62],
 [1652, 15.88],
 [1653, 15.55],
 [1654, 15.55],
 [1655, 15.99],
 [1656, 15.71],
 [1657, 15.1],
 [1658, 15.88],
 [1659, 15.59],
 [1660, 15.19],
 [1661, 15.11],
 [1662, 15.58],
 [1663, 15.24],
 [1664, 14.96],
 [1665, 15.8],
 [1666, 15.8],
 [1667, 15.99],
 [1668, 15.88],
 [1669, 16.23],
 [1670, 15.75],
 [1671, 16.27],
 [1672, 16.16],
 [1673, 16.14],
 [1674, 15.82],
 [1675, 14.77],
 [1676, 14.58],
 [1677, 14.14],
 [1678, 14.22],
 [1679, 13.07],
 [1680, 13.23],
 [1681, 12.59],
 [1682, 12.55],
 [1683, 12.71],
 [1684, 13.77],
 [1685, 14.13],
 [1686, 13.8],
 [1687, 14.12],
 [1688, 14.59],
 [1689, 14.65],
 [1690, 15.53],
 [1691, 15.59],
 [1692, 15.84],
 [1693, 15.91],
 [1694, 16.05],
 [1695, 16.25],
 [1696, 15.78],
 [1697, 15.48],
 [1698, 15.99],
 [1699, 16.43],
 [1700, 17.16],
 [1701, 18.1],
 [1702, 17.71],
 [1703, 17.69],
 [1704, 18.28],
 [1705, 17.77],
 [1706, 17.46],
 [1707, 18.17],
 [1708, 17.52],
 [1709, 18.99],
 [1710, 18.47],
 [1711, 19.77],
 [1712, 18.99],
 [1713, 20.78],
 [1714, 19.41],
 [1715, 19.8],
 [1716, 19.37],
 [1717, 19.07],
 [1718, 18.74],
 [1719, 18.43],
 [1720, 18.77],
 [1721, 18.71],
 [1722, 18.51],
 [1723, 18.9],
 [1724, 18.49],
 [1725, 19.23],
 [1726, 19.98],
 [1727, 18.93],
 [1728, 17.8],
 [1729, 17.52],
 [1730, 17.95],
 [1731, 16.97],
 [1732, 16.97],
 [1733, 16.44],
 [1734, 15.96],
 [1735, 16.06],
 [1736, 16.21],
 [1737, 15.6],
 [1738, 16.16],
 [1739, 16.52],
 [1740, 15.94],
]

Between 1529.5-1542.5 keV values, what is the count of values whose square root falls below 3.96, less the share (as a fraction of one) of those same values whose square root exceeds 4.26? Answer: 13.0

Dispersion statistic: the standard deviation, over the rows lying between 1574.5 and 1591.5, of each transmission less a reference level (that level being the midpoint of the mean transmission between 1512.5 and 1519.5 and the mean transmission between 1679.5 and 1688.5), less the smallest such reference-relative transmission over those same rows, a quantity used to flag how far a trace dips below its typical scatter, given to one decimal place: 3.6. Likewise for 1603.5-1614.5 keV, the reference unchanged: -2.6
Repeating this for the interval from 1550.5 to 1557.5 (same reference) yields 3.2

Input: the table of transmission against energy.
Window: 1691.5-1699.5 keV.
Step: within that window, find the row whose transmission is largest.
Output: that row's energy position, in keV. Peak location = 1699 keV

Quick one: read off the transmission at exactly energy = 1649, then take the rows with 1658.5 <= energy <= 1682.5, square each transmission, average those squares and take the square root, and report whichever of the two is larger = 16.3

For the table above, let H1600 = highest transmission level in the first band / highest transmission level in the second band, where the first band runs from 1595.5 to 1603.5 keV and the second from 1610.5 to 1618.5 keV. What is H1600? 0.90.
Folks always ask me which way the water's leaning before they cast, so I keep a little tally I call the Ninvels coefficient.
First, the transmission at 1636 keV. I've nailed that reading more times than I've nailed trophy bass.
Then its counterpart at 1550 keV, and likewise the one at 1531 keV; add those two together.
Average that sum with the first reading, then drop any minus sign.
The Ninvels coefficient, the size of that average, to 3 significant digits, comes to 24.1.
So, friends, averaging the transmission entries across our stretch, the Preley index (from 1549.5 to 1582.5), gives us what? 14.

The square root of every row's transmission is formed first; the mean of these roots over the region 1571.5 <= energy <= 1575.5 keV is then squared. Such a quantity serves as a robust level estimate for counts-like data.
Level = 13.4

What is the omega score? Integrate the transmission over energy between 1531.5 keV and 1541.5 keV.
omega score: 131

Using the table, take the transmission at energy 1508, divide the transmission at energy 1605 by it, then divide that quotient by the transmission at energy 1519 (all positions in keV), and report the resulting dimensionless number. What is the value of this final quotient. 0.056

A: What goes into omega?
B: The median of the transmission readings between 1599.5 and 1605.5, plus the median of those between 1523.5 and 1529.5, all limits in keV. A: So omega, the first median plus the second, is 33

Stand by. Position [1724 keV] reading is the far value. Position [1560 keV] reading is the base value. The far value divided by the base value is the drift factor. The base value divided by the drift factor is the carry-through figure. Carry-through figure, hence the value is 10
